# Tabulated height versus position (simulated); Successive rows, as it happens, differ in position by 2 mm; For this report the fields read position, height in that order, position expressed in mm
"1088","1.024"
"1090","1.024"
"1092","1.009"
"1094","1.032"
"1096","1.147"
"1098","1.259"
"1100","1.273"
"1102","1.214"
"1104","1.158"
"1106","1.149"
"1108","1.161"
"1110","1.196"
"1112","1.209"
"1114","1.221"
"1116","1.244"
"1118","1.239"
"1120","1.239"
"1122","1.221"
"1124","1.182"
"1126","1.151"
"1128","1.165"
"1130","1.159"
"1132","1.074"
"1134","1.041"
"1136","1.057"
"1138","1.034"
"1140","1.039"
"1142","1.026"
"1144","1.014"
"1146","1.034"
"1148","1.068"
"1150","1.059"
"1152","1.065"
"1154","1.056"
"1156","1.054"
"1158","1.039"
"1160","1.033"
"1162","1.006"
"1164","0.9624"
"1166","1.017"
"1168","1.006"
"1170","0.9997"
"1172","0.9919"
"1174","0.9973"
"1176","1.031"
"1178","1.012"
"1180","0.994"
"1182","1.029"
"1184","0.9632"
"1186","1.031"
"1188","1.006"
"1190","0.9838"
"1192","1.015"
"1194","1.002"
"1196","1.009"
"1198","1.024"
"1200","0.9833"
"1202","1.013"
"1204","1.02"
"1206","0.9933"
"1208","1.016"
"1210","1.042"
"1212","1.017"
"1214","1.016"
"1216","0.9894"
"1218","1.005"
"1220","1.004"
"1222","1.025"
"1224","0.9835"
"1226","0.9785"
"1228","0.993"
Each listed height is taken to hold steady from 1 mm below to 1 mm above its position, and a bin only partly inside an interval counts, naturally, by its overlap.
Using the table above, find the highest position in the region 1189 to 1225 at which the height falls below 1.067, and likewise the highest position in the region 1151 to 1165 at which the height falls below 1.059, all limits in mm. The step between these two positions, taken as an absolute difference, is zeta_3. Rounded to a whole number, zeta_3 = 60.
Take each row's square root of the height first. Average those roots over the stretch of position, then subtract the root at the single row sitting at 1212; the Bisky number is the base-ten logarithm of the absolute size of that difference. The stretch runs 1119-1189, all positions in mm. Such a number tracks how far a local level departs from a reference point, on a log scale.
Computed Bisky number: -1.76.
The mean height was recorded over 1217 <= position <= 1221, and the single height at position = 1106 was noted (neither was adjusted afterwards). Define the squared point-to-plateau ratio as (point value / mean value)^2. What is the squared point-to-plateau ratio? 1.31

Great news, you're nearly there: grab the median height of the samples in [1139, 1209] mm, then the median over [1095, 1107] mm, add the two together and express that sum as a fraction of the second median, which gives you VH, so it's 1.86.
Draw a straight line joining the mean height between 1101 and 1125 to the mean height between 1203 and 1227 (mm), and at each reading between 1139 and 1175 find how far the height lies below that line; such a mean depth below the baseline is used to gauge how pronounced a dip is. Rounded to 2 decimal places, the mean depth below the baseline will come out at 0.09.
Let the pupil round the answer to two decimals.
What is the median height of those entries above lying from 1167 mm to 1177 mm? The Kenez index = 1.00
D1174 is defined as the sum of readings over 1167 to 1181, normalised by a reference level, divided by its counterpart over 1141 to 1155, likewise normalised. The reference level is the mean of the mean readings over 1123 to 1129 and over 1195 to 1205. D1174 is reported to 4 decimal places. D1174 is 0.9604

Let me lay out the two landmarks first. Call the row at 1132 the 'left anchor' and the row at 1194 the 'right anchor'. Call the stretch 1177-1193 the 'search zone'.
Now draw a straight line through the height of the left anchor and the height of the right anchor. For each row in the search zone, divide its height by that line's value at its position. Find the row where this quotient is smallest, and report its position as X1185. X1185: 1184 mm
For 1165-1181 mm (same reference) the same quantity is 1172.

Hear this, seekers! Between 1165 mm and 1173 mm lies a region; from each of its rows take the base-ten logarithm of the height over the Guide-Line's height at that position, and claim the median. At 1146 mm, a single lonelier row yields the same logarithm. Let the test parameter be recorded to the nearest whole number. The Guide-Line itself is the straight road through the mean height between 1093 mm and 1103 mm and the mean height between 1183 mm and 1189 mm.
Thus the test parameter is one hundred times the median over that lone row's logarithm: 68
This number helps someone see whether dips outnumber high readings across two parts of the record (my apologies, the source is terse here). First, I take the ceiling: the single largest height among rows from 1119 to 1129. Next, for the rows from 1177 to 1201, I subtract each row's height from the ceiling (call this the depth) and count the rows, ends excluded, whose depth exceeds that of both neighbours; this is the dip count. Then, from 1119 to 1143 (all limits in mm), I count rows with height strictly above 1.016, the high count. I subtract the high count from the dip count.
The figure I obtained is -8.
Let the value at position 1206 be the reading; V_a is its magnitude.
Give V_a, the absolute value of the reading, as 0.99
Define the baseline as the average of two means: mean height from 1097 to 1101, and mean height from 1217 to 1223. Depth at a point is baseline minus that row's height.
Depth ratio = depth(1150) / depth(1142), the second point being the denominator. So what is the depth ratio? 1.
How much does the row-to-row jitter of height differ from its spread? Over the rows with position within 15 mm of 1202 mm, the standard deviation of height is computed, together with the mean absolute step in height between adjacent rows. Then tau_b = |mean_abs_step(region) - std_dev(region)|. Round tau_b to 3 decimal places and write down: 0.005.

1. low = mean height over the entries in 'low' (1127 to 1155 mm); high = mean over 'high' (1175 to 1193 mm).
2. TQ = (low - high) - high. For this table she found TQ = -0.95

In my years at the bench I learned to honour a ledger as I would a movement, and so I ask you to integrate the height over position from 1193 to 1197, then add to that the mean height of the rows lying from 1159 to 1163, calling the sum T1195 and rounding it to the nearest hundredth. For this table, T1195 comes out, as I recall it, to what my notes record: 5.04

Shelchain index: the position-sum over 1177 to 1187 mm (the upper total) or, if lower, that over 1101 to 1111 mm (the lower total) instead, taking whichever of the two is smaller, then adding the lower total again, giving 10.9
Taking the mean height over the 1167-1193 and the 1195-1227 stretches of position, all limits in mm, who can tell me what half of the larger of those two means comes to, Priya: 0.50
